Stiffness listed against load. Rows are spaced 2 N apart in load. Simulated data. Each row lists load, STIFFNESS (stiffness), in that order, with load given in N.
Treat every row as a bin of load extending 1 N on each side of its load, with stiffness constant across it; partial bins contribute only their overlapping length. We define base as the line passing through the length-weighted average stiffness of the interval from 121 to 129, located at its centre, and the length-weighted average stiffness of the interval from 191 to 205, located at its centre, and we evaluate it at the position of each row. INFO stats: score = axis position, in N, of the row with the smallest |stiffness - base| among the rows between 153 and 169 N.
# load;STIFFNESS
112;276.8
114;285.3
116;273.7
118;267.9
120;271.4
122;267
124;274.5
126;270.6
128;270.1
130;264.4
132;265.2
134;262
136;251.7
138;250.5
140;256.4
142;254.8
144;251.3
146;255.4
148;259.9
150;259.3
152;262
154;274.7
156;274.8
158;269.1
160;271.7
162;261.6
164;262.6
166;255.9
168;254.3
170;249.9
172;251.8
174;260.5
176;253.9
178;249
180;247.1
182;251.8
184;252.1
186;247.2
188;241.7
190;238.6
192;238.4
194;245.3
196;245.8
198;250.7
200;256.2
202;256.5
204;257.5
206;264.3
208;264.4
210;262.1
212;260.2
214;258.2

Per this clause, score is 162 N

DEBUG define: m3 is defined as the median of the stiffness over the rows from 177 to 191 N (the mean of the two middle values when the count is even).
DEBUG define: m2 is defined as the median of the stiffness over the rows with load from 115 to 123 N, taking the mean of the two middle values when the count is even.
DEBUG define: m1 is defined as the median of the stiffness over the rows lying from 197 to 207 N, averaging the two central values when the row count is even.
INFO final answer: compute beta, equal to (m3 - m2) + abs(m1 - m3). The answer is -13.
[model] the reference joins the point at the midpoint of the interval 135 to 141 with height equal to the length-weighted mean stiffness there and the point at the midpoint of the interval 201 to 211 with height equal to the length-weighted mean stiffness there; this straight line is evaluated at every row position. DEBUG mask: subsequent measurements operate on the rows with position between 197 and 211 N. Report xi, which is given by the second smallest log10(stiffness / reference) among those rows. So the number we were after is -0.007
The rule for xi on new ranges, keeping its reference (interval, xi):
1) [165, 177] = -0.009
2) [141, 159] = 0.002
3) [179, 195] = -0.036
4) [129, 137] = 0.016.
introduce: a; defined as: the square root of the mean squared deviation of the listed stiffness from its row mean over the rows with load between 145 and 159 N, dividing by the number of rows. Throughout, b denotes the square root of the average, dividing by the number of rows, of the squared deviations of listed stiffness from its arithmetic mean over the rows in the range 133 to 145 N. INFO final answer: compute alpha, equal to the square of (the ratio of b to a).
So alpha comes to 0.3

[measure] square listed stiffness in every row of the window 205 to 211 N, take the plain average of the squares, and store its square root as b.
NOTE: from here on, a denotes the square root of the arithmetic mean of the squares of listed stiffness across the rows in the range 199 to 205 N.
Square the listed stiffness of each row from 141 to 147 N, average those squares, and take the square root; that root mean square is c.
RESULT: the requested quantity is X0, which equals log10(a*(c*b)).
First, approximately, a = 256.7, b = 264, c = 254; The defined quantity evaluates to 7.23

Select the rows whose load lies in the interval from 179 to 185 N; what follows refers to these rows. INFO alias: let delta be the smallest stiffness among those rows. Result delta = 247.1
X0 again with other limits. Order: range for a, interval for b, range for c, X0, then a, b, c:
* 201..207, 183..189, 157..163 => 7.23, 259.5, 247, 268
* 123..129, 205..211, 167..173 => 7.26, 271.7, 264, 252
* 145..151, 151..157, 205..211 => 7.27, 258.2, 271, 264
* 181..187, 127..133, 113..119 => 7.26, 250.4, 267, 276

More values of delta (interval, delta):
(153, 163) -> 261.6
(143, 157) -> 251.3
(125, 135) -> 262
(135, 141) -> 250.5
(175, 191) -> 238.6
